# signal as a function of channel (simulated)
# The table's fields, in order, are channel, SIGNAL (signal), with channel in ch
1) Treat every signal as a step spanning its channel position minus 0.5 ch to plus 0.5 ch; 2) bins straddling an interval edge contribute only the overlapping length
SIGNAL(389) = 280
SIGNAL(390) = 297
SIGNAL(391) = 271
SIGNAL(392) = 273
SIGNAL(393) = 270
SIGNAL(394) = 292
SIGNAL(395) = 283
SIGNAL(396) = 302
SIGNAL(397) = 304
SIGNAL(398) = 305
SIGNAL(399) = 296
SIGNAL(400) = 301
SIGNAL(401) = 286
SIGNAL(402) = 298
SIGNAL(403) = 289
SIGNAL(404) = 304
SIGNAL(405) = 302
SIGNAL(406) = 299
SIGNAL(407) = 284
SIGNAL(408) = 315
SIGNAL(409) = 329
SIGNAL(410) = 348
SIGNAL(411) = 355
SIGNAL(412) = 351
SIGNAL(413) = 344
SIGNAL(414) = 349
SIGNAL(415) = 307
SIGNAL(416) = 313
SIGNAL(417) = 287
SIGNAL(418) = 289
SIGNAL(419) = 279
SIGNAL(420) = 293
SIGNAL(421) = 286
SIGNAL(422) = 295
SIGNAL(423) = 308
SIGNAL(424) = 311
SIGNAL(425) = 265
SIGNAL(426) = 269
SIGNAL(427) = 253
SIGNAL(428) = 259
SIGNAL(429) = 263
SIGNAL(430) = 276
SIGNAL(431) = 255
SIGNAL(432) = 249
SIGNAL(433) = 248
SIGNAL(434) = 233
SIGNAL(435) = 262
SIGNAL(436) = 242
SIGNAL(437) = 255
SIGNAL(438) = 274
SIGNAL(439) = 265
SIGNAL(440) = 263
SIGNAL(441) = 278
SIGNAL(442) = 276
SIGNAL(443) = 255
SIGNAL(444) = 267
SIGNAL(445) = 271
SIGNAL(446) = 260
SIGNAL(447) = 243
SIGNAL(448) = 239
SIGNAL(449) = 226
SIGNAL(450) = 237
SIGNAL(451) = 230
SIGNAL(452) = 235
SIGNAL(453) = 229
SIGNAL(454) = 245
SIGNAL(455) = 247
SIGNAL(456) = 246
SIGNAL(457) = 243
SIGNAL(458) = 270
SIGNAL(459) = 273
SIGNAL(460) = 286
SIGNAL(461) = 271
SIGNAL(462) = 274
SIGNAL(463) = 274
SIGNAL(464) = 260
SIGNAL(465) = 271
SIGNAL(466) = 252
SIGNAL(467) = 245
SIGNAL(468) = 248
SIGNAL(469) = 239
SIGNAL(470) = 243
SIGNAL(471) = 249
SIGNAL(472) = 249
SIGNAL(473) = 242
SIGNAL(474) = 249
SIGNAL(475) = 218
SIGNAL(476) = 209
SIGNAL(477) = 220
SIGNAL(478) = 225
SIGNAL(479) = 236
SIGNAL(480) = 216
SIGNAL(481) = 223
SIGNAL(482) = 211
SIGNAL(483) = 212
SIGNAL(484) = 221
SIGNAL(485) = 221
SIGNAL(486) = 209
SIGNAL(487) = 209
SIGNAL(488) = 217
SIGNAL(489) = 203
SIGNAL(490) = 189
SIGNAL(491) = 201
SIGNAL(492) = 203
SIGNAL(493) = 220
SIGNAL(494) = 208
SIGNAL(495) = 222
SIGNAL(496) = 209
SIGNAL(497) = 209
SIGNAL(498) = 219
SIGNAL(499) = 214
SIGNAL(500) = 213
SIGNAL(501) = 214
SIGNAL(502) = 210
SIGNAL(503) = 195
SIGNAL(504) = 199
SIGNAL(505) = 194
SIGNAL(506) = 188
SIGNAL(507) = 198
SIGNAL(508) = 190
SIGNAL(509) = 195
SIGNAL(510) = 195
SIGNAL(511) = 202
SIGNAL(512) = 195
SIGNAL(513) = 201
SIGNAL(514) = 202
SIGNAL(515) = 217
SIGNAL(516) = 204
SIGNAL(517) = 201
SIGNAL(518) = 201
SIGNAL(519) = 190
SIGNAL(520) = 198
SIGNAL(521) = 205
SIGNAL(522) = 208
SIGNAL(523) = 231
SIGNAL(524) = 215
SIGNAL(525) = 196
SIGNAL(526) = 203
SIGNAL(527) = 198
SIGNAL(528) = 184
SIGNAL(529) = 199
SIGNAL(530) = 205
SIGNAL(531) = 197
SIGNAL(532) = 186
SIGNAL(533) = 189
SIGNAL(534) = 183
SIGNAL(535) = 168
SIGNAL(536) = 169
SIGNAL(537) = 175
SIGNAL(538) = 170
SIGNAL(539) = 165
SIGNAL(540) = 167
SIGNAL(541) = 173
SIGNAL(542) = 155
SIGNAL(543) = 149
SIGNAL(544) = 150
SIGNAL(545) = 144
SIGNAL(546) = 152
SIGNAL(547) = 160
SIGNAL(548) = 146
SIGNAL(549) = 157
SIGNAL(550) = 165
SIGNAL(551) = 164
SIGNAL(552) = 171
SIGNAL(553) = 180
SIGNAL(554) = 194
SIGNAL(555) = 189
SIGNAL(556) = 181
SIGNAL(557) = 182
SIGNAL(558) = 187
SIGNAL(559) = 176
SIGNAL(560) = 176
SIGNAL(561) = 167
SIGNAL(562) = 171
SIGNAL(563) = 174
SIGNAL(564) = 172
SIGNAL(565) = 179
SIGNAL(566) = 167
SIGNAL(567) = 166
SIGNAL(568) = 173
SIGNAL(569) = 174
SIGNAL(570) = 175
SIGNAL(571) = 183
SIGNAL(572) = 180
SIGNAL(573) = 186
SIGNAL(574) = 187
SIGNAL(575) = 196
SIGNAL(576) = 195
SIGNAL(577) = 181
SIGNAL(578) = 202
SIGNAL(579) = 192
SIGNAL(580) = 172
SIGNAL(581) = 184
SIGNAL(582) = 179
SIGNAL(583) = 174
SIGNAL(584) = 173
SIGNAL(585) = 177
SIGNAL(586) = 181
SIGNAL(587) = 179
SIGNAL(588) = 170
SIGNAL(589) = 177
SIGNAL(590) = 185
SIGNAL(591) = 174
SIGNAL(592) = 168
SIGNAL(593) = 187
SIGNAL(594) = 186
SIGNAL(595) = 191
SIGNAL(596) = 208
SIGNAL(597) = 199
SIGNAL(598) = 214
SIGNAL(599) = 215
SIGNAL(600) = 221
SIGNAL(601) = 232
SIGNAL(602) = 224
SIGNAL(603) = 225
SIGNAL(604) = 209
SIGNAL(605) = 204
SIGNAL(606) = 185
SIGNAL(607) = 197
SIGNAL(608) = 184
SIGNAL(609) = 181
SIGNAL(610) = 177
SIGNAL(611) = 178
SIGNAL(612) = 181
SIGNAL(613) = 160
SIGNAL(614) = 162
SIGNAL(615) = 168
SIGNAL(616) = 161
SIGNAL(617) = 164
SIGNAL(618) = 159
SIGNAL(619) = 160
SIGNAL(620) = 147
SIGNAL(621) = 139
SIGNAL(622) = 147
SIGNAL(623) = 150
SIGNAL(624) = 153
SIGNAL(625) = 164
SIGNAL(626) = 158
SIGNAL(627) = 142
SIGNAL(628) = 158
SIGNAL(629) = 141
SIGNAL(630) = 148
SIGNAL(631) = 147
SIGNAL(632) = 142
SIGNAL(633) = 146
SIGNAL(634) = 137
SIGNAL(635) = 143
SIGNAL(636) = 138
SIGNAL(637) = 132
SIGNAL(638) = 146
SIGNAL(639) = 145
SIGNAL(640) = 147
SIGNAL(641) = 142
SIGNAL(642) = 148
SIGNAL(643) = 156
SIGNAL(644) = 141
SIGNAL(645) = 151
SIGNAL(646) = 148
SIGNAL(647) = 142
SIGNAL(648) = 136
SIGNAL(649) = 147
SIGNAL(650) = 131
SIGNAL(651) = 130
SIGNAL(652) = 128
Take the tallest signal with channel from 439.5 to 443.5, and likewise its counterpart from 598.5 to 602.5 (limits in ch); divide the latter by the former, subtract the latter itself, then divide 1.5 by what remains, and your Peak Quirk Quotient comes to -0.0065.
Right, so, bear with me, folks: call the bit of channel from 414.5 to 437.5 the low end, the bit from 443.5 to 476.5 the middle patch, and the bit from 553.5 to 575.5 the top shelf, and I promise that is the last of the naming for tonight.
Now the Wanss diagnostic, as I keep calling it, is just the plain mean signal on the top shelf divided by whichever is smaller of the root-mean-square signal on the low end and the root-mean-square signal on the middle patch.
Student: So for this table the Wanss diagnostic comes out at 0.71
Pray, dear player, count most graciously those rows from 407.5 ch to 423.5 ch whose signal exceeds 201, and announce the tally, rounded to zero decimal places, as 16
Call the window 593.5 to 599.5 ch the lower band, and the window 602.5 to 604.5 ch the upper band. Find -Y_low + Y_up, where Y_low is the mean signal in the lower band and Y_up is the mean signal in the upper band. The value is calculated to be 15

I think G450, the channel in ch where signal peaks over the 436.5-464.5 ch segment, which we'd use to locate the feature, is 460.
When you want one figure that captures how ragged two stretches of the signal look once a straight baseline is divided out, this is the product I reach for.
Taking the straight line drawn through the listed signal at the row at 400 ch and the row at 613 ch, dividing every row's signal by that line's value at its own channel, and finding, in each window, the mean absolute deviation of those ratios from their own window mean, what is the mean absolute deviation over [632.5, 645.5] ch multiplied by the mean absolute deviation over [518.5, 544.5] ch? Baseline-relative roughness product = 0.0026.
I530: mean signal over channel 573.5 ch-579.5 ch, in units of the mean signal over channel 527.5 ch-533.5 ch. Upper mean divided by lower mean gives 0.99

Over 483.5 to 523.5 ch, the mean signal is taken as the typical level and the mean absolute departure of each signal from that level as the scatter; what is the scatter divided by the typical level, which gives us 0.042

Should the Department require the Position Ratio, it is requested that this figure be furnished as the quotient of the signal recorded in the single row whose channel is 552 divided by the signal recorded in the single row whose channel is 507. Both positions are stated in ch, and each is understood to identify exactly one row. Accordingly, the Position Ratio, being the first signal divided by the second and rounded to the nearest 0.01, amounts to 0.86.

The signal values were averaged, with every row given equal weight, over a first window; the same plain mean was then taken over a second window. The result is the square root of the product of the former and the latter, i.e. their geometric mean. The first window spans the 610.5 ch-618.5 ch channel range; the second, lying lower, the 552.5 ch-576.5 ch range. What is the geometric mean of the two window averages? 173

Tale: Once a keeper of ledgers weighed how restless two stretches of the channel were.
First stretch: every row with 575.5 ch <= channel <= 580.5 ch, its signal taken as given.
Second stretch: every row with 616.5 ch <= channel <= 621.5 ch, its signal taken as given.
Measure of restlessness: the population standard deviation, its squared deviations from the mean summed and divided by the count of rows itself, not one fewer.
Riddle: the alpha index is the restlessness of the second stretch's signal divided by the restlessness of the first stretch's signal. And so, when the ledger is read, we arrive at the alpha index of 0.88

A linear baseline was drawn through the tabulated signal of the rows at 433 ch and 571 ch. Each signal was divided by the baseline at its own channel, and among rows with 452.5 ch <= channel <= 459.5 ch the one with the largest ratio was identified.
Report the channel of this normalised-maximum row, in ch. 459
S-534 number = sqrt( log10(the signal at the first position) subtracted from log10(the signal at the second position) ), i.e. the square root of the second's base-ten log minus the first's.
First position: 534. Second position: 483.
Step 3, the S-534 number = 0.25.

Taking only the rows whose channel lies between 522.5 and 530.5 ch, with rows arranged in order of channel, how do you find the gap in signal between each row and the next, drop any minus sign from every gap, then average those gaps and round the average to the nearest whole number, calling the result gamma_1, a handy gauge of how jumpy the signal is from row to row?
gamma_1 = 12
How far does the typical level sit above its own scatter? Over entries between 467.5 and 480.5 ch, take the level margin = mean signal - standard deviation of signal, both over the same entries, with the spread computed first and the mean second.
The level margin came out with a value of 220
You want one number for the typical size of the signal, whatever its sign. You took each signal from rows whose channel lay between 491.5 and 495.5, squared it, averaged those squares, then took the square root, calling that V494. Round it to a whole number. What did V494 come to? 213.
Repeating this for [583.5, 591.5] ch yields 177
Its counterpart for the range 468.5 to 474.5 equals 245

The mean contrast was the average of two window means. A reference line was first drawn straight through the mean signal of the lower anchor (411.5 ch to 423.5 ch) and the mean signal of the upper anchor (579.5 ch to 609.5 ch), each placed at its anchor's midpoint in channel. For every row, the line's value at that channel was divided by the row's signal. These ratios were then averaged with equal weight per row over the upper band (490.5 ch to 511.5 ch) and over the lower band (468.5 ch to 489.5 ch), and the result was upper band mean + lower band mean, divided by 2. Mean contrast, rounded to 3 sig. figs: 1.22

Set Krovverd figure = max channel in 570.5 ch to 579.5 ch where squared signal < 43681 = 579 ch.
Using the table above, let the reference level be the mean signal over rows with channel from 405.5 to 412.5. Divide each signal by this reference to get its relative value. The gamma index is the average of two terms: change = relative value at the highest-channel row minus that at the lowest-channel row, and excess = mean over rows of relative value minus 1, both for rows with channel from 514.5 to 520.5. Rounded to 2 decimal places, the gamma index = -0.22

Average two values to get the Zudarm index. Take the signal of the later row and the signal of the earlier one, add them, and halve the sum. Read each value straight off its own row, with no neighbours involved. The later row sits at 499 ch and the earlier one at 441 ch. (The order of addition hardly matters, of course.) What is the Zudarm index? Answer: 246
